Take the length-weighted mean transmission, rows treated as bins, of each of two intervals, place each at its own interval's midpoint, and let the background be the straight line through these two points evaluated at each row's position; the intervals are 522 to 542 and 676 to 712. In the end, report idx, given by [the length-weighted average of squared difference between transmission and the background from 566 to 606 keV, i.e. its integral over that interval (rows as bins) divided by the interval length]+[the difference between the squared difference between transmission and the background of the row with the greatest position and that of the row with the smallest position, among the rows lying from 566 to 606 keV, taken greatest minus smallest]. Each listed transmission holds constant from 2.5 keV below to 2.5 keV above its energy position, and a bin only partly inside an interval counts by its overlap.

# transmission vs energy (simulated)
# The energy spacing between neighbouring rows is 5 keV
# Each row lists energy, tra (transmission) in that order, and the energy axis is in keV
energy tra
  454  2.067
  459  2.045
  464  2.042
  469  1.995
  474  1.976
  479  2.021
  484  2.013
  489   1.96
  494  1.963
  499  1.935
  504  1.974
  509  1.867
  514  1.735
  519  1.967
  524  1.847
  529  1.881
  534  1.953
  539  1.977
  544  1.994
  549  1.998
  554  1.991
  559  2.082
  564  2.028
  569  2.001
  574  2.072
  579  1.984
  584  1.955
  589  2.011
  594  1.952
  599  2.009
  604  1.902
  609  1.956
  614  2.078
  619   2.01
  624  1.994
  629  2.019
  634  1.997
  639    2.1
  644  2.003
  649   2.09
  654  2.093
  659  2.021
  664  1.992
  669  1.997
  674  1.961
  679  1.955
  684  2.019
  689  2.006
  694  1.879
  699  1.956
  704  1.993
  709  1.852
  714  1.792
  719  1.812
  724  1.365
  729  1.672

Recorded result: 0.0009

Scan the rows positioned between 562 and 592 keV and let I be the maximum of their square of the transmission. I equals 4.29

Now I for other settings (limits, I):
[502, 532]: 3.90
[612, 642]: 4.41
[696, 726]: 3.97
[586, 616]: 4.32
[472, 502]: 4.08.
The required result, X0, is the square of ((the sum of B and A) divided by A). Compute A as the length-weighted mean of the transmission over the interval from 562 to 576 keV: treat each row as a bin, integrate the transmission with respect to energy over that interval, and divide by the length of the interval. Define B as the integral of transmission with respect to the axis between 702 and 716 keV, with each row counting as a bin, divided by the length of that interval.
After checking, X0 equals 3.70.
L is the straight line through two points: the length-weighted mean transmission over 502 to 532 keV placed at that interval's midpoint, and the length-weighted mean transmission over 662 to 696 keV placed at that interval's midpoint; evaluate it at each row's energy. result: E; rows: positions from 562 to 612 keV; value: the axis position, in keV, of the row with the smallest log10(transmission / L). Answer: 604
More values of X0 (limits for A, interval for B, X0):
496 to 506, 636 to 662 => 4.22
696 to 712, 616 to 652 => 4.22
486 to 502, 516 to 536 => 3.90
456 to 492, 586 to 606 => 3.93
